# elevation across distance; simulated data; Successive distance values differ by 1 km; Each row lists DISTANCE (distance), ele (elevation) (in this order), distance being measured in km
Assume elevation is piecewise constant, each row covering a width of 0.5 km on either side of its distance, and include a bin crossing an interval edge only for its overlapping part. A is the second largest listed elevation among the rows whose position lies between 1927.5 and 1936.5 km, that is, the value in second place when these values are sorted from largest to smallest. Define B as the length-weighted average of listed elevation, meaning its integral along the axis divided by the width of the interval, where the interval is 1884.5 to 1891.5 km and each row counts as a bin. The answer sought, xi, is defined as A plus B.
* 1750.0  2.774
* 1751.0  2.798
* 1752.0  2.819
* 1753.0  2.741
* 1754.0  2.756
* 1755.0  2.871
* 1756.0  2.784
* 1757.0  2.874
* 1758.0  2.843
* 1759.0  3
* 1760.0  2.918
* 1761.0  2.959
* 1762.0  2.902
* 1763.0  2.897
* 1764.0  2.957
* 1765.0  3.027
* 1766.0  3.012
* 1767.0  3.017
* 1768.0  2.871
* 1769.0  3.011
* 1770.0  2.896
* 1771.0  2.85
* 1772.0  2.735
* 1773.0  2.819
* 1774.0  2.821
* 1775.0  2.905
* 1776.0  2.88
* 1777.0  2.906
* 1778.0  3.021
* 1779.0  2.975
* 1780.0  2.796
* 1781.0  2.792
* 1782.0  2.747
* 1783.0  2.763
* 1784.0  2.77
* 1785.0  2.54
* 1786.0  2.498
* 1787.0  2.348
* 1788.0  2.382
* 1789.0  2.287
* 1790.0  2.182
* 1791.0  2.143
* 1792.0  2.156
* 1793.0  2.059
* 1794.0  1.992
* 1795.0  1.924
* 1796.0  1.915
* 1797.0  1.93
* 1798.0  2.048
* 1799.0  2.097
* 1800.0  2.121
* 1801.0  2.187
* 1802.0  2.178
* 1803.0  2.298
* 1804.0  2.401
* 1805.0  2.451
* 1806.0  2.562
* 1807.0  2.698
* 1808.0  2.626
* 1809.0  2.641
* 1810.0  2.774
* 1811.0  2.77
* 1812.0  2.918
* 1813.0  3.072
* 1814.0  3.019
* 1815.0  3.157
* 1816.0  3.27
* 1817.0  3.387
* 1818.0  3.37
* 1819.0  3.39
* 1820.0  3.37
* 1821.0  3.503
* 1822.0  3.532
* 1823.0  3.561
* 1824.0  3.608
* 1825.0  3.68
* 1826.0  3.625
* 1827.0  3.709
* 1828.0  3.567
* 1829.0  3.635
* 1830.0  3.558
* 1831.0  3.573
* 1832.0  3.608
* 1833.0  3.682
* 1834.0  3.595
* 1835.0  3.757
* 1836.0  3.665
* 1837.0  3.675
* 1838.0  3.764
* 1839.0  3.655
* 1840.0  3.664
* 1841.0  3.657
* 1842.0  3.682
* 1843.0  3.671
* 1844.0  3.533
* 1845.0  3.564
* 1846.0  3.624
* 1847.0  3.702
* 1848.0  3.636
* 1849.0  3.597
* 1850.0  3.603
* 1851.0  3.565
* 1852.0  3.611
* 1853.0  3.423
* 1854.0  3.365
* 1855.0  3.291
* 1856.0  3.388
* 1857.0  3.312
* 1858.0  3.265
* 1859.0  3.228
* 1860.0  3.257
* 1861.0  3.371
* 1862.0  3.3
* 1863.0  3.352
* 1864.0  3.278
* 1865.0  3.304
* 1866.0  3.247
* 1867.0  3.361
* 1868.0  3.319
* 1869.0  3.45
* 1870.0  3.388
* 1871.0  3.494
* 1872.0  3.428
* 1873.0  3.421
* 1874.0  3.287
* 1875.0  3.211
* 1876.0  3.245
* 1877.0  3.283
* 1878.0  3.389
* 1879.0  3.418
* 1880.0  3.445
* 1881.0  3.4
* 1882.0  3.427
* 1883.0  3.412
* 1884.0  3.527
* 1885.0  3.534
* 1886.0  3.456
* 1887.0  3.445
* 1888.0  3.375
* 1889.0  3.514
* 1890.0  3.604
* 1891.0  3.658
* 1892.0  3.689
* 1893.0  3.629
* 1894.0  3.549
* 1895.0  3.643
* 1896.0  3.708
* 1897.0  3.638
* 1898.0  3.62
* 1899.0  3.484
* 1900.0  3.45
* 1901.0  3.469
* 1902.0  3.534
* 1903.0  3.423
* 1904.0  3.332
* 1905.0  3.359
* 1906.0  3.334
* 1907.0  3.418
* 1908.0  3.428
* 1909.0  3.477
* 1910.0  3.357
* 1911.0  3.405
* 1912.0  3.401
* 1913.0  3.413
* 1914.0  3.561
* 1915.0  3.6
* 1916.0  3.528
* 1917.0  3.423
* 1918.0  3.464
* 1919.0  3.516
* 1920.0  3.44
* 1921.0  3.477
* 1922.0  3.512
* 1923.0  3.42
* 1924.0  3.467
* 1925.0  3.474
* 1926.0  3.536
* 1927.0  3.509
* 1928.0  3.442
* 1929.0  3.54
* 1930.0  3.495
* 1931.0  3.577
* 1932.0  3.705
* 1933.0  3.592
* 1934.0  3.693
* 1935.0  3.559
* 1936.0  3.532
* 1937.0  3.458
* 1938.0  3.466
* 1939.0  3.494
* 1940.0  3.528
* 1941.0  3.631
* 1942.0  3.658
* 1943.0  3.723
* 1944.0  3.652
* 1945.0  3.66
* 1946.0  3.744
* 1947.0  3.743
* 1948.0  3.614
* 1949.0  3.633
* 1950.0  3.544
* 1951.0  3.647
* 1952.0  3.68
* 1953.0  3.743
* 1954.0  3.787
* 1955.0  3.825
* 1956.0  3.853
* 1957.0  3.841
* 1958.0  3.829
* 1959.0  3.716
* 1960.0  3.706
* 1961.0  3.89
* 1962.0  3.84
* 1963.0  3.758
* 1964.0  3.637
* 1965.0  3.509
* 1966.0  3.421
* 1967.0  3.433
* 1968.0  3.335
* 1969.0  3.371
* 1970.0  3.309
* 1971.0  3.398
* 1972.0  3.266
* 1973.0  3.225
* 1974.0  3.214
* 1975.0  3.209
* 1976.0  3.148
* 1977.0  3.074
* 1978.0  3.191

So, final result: 7.21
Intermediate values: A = 3.693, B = 3.5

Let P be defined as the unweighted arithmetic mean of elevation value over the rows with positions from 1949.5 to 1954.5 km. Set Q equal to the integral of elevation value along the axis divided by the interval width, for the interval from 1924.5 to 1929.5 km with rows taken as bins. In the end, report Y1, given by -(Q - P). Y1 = 0.2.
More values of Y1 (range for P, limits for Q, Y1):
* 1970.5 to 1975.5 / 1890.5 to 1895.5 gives -0.4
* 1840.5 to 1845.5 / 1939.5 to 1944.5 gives 0.0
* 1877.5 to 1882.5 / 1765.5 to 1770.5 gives 0.5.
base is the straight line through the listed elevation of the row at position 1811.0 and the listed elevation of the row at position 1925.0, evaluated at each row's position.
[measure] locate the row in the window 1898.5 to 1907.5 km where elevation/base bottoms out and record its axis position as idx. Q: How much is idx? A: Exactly 1906.0 km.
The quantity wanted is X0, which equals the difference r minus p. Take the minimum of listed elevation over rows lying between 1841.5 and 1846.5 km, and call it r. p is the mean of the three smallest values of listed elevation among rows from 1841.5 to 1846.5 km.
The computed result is -0.041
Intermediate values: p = 3.57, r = 3.533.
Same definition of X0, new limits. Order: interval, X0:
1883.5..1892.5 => -0.050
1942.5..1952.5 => -0.053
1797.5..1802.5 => -0.041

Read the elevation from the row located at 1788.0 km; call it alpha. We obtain 2.382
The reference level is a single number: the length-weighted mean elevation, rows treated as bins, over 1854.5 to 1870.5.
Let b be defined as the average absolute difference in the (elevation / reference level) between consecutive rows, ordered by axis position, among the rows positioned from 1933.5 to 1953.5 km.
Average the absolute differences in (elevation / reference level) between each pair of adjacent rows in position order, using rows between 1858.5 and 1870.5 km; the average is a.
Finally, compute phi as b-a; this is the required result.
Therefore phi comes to -0.004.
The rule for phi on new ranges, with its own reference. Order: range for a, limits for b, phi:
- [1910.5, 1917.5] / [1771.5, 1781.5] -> 0.000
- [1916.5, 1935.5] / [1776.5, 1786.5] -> 0.002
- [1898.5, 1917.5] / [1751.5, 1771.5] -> 0.004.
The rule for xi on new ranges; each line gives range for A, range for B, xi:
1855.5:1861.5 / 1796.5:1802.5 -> 5.46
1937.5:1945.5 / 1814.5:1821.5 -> 7.01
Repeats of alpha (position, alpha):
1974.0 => 3.214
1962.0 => 3.84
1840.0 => 3.664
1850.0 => 3.603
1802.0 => 2.178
